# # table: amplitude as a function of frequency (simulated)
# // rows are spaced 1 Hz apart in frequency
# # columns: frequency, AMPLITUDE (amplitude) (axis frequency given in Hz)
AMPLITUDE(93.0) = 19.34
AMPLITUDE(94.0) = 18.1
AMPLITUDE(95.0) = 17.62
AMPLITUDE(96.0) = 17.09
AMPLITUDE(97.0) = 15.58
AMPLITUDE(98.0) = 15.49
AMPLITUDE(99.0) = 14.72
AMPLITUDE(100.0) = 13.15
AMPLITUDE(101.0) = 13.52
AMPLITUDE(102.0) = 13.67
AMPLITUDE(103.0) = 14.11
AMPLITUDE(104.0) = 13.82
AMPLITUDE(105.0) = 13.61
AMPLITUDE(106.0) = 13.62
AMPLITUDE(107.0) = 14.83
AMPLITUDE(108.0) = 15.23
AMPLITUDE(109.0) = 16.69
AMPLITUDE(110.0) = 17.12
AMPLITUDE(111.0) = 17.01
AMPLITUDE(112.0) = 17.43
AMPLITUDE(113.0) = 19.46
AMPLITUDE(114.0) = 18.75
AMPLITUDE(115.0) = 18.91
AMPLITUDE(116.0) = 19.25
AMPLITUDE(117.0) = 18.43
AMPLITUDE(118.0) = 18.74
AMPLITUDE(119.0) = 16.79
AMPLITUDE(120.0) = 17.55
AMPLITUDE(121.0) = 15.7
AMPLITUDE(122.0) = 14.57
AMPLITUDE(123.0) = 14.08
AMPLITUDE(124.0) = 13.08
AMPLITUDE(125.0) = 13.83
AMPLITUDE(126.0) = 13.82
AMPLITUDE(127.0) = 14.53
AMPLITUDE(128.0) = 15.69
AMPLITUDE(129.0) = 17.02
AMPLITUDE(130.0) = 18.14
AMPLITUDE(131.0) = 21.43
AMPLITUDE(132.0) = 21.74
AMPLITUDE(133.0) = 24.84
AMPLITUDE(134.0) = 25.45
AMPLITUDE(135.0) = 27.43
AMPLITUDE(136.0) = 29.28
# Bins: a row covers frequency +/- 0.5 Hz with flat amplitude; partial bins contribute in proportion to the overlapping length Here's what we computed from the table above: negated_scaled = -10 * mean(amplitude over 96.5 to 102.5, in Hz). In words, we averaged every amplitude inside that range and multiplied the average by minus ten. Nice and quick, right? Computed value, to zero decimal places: -144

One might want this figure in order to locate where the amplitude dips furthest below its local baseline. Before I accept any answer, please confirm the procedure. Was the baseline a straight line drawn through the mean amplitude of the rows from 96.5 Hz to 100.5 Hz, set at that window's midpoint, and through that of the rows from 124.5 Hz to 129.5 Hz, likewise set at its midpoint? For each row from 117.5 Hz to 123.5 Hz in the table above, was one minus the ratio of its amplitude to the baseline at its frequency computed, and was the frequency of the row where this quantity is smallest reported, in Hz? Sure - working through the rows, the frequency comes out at 118.0 Hz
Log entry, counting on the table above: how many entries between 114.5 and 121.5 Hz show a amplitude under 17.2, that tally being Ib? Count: 2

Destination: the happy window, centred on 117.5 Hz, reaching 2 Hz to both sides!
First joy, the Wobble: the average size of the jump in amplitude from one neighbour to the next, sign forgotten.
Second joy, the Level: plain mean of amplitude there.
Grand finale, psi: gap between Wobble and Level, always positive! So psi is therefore 17.3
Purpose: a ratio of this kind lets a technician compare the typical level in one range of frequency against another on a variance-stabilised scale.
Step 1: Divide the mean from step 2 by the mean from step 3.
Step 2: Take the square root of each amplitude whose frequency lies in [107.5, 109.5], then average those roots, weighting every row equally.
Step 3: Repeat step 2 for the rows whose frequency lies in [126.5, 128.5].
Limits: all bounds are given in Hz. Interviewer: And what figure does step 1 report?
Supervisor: 1.03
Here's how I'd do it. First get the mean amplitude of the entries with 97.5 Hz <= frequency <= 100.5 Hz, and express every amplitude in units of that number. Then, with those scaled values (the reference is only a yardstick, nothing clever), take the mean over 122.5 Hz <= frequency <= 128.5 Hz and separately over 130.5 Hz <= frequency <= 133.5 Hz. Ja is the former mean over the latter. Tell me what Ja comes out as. 0.63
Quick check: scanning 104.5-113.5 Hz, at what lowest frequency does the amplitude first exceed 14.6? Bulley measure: 107.0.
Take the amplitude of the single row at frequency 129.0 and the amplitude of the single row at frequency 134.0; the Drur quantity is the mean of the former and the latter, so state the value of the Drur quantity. 21.2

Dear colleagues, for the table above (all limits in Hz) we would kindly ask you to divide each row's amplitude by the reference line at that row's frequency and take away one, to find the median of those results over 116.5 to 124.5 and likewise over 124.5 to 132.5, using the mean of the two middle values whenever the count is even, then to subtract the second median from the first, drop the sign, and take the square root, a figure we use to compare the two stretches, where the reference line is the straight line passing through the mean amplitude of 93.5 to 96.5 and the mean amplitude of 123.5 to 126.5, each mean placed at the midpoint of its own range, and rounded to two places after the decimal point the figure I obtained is 0.33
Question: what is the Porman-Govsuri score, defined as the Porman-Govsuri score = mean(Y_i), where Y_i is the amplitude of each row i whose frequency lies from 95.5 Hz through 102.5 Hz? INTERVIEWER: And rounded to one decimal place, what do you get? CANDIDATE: 14.7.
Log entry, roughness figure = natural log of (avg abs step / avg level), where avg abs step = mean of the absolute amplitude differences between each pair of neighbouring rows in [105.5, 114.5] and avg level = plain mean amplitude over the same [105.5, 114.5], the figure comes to -2.98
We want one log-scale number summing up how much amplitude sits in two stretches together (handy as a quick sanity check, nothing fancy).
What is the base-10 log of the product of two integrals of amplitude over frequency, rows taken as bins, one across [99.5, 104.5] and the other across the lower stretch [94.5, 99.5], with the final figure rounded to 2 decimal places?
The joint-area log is 3.74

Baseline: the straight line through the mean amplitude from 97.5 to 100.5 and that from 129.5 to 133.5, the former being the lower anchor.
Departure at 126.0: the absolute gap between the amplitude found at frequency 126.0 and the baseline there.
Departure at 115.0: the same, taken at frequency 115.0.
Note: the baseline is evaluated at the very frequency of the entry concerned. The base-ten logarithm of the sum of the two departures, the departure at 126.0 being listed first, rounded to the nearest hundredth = 0.87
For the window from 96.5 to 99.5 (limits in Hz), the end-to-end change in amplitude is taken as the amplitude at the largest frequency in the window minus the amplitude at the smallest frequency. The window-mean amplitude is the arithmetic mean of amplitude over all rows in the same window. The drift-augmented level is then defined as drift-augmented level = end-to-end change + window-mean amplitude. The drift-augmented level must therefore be 14.4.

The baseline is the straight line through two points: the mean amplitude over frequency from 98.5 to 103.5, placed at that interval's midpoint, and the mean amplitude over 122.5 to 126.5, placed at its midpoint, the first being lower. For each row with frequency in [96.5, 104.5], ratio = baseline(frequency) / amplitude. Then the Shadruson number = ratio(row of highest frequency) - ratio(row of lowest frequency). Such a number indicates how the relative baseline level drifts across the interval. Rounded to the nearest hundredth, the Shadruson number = 0.11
